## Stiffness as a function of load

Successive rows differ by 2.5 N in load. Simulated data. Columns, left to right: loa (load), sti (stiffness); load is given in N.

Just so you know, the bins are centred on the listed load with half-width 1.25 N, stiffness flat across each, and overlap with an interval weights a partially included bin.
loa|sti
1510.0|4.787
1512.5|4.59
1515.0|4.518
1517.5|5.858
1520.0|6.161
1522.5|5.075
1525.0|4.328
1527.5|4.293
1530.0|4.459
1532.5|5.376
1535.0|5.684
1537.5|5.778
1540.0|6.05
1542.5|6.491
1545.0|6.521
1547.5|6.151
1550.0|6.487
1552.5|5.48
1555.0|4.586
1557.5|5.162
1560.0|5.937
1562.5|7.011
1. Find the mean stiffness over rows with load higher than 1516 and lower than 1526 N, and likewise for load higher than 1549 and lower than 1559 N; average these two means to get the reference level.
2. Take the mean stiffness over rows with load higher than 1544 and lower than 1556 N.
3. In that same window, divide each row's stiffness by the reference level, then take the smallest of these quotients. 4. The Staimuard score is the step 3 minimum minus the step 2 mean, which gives -5.0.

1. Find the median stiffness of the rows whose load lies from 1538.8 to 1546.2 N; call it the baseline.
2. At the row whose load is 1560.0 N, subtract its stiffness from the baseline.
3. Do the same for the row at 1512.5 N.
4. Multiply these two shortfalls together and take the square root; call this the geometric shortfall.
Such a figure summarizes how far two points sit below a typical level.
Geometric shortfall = 1.03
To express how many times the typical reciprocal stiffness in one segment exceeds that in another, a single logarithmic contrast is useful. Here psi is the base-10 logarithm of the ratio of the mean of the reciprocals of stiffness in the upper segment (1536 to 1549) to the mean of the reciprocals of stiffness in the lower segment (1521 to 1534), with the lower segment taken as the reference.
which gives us -0.12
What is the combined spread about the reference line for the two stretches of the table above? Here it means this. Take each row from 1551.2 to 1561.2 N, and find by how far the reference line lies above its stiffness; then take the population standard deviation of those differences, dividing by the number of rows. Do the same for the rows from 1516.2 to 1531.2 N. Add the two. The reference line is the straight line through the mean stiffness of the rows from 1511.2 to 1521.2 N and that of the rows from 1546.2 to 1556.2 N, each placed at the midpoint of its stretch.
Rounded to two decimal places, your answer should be 1.27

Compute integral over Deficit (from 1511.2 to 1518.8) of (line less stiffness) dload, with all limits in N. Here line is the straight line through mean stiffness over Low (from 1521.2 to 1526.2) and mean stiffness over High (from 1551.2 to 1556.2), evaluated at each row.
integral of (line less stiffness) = -3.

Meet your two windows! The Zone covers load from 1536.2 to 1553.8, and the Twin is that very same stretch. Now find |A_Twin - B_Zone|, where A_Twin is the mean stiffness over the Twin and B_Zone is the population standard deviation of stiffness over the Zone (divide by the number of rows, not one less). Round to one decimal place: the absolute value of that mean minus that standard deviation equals 5.8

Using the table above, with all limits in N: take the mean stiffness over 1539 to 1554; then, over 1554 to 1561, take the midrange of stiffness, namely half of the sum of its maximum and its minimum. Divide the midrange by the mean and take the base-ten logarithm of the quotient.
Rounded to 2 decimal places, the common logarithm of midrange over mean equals -0.07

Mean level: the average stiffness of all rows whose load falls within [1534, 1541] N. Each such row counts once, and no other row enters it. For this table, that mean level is 5.84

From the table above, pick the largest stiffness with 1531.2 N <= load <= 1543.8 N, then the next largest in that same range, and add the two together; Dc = 12.5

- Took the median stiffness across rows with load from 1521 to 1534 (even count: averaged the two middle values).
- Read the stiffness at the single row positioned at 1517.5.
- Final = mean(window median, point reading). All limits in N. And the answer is 5.16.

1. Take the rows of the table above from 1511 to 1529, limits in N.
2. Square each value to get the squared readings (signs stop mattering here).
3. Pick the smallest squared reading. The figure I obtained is 18.4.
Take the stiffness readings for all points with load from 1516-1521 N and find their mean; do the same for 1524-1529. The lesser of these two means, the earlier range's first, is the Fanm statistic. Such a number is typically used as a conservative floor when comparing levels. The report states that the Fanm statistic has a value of 4.3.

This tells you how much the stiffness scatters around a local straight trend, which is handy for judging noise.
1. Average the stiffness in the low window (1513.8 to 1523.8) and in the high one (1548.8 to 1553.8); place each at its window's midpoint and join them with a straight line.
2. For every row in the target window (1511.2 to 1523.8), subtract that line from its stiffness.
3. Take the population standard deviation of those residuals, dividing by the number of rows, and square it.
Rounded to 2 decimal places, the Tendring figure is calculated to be 0.40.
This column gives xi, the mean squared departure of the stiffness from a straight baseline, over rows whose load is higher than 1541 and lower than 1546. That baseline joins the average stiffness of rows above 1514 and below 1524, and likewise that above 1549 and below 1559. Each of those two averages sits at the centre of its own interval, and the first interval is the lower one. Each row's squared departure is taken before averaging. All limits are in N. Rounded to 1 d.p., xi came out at 1.2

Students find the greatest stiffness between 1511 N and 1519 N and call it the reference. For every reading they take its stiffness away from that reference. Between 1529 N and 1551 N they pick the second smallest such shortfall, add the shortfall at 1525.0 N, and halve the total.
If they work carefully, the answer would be 0.45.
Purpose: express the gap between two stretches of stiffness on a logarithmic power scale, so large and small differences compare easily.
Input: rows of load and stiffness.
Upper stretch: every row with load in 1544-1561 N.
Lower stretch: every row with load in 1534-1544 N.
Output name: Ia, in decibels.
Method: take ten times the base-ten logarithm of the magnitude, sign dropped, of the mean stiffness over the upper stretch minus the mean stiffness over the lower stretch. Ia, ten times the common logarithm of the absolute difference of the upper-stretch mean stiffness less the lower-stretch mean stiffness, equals -6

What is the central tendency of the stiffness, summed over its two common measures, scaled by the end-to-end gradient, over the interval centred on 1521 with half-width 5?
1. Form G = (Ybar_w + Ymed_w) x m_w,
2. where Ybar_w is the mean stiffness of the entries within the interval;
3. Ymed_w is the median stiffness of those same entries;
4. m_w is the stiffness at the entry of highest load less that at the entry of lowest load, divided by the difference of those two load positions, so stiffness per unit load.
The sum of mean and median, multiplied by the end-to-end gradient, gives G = -2.2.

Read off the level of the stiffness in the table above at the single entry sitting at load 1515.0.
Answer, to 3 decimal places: 4.518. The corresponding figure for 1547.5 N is 6.151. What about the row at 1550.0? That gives 6.487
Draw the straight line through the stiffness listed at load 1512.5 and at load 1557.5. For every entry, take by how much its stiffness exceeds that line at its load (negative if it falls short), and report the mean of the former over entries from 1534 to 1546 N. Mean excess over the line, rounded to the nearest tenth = 1.2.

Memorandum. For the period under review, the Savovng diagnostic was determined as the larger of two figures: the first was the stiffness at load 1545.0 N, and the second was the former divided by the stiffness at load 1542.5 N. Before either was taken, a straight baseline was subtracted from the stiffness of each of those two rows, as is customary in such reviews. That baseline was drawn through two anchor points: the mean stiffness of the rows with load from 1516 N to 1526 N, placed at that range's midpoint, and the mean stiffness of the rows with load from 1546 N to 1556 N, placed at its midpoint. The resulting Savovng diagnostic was 1.0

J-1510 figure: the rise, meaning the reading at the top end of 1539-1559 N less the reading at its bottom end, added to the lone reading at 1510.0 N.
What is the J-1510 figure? 3.9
